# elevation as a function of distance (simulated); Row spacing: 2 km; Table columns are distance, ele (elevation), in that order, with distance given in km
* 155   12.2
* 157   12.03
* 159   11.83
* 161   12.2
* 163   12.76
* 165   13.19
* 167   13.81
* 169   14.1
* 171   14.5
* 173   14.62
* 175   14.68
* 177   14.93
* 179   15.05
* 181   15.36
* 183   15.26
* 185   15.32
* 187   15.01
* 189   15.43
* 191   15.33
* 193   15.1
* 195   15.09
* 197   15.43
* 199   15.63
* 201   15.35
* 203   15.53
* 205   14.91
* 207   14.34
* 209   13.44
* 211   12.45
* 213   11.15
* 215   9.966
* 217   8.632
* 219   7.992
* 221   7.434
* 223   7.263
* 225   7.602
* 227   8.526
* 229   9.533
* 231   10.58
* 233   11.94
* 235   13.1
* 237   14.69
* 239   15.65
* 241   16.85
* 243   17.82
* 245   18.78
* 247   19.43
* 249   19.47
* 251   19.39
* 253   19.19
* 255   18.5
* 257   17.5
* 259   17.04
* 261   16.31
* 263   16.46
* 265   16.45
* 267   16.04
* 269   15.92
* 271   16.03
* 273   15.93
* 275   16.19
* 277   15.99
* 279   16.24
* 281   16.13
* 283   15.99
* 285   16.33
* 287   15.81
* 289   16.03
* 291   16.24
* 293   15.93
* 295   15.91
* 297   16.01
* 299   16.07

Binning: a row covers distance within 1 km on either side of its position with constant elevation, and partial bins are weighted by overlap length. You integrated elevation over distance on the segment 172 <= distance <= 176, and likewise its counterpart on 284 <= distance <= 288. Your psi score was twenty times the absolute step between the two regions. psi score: 114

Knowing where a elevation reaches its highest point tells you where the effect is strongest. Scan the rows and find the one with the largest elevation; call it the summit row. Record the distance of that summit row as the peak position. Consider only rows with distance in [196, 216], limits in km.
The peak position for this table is 199 km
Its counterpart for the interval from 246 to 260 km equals 249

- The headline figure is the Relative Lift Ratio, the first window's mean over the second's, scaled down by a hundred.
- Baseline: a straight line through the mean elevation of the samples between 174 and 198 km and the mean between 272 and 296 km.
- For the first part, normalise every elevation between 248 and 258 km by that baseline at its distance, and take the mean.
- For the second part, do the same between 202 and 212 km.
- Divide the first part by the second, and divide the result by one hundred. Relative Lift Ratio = 0.0130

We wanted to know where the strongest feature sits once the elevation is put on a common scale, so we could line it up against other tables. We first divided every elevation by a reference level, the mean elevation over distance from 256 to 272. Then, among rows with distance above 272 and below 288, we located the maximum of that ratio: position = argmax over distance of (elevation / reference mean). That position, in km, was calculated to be 285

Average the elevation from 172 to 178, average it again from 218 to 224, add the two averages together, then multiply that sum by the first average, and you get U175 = 329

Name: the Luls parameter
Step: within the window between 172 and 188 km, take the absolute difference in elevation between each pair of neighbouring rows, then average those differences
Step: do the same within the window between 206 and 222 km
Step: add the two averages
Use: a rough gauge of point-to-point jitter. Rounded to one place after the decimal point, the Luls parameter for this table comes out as 1.2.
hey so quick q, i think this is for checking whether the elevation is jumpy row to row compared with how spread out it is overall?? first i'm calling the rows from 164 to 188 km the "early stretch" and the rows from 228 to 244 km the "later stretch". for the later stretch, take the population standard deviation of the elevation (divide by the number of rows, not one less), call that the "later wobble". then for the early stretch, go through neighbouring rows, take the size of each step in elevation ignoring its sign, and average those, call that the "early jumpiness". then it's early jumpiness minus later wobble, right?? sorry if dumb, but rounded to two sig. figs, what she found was -2.5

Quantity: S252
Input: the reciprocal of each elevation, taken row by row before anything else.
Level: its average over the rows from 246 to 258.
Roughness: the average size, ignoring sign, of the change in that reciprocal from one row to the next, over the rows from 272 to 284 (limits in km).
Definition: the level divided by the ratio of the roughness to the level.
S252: 4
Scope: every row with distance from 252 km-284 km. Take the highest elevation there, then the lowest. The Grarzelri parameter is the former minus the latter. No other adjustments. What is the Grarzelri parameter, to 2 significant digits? 3.3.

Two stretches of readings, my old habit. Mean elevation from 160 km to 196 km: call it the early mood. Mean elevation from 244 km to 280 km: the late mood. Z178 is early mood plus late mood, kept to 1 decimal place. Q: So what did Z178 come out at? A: 31.8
